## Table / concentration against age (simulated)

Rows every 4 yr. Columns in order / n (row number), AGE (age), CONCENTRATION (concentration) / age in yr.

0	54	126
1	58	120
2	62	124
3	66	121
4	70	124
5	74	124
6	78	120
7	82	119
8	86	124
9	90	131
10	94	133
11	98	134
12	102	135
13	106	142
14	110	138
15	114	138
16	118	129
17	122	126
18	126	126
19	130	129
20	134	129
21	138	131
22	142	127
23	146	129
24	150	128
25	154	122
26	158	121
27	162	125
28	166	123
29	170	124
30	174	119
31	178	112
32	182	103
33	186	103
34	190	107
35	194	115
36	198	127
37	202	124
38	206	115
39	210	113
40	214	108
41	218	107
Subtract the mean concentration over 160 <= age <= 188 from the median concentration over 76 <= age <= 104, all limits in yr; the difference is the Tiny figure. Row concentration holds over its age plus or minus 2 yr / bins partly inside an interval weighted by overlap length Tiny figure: 15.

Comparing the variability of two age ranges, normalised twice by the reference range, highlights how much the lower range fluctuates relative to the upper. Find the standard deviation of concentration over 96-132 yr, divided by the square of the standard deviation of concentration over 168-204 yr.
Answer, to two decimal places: 0.07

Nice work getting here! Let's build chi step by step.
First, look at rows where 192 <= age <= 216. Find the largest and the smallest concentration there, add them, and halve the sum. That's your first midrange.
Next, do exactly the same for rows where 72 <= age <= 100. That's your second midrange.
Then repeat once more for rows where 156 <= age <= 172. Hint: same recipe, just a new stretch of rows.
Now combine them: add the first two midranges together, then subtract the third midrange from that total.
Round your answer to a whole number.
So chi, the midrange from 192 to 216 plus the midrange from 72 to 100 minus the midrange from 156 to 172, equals 121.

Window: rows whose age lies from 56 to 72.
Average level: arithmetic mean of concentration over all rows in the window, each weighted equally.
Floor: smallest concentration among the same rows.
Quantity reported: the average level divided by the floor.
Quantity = 1.02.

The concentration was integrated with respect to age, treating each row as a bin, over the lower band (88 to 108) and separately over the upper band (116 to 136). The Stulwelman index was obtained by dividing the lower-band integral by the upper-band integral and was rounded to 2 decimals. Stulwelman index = 1.06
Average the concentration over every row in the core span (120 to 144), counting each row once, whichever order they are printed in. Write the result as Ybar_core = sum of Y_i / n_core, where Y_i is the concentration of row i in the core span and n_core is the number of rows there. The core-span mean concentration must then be 128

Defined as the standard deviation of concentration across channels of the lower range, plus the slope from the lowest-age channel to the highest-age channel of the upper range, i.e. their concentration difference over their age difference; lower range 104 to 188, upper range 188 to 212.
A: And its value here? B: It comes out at 10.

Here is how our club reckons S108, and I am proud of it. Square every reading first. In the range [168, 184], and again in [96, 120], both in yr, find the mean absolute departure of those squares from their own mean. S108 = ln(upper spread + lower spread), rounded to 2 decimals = 7.82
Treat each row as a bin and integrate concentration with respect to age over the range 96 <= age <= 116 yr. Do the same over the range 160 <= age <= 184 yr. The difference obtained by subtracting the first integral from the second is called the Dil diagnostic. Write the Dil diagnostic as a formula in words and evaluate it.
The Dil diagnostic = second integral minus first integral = 76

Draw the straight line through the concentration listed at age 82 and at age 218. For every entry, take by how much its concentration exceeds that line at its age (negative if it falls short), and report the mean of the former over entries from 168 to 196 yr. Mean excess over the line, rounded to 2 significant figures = 1.7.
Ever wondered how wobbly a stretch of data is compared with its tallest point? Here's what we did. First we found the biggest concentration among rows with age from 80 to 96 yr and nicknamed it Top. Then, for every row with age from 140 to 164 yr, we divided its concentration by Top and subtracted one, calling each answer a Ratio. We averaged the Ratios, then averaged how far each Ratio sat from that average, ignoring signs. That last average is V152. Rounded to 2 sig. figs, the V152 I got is 0.020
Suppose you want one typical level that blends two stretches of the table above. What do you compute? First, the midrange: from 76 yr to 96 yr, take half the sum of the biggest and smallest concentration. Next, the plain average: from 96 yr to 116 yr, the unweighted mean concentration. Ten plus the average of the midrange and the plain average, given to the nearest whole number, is 142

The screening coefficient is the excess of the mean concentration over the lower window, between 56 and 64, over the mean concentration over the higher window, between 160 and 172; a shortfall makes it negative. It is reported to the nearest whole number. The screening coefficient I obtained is -2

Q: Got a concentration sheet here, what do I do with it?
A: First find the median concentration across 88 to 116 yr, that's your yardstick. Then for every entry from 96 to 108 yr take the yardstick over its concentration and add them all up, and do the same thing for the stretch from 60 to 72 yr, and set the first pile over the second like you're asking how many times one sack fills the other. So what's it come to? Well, 0.90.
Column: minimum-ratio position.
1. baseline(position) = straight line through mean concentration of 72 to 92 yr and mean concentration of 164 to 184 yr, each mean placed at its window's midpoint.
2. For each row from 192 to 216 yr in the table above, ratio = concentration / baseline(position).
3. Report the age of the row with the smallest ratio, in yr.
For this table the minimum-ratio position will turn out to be 214 yr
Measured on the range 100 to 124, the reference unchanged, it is 122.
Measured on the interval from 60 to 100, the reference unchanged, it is 82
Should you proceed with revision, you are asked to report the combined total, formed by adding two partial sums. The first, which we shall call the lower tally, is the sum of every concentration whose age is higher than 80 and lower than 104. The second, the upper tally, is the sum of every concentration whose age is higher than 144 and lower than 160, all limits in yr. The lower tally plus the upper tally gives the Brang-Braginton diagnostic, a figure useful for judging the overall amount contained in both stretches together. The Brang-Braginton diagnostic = 1276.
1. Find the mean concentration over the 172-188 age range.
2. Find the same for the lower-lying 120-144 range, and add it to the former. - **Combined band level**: 237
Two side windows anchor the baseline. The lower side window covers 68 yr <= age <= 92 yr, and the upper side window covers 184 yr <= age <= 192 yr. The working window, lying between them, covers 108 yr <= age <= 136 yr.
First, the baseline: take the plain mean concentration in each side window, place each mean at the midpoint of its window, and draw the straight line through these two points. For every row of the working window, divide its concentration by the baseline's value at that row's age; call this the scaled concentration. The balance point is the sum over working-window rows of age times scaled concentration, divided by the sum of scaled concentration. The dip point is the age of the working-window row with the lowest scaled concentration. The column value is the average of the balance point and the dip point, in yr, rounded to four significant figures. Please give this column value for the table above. 121.9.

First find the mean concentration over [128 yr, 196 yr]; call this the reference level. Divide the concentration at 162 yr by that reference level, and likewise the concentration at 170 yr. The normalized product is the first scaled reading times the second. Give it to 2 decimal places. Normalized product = 1.07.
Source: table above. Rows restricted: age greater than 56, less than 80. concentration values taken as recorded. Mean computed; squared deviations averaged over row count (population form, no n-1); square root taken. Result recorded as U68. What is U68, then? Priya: 1.9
